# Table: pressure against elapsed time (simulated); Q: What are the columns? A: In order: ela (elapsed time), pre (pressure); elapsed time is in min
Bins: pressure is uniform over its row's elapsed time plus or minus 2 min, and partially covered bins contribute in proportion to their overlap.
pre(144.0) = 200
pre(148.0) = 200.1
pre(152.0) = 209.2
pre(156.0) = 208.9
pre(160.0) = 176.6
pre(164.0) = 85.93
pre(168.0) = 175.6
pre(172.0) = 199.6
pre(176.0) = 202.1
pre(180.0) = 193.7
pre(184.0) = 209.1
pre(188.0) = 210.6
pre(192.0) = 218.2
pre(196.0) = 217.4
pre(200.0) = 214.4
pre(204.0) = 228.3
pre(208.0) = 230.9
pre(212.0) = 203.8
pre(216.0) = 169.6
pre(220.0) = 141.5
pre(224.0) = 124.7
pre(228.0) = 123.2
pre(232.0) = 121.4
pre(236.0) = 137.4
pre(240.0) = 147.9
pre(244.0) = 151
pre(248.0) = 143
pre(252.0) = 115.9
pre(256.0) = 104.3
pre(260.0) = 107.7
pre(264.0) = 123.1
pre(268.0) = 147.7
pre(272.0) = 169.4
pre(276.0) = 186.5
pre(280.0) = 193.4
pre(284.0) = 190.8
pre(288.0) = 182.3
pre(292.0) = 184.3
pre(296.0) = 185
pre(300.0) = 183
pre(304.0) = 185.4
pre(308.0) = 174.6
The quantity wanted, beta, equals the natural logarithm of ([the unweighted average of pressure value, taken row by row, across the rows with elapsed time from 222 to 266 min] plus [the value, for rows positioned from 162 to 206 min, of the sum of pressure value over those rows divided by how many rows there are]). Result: 5.78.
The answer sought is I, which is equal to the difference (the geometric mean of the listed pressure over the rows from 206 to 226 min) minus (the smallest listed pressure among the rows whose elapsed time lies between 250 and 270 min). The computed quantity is 65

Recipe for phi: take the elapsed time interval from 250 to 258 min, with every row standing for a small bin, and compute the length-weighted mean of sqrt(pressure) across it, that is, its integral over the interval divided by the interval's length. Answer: 10.5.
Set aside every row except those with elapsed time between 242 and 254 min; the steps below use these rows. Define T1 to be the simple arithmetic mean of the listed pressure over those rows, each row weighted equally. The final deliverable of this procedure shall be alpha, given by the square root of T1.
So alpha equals 11.7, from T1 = 137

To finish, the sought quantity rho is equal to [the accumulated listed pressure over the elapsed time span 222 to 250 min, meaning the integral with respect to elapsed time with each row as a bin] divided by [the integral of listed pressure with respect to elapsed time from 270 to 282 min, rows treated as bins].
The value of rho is 1.73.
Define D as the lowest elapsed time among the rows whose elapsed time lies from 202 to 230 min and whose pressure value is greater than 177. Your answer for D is 204.0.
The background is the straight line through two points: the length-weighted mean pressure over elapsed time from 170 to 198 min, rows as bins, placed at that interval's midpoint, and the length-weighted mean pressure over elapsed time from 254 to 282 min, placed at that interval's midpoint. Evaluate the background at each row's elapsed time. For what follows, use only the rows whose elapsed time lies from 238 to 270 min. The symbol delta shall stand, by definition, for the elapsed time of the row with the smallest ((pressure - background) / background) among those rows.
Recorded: 256.0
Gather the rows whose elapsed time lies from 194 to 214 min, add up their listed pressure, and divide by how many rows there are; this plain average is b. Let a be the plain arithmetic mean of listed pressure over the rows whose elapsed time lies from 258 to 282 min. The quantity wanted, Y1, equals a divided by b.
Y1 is 0.71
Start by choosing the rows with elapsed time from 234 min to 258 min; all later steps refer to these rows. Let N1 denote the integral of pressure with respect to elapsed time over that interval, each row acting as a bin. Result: 3198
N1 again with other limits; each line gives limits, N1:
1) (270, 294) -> 4427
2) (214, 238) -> 3271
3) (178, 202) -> 5054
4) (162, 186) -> 4264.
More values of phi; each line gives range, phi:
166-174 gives 13.7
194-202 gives 14.7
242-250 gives 12.1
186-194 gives 14.6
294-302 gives 13.6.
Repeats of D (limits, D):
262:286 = 276.0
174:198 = 176.0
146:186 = 148.0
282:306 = 284.0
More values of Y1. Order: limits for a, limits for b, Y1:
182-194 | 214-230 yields 1.52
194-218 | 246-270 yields 1.70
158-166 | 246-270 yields 1.06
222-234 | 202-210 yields 0.54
